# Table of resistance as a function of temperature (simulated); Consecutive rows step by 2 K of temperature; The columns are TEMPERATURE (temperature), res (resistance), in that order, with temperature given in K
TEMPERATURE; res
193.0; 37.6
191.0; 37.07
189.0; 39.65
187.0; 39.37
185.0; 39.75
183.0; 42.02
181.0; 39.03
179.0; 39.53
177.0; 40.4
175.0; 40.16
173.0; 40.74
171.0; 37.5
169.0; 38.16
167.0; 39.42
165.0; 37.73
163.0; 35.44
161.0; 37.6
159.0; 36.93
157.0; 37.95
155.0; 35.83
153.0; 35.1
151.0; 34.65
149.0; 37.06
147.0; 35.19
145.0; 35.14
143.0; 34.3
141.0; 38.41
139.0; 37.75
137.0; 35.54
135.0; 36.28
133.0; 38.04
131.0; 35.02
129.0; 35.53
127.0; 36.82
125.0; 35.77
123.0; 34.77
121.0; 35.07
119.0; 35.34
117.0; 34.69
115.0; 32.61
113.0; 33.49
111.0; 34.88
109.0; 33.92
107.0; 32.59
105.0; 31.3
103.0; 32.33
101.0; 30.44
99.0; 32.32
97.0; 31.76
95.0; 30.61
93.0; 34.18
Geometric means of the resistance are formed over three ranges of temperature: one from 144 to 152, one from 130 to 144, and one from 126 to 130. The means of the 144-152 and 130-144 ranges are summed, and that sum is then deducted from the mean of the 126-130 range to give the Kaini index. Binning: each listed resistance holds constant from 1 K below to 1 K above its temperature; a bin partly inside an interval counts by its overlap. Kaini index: -36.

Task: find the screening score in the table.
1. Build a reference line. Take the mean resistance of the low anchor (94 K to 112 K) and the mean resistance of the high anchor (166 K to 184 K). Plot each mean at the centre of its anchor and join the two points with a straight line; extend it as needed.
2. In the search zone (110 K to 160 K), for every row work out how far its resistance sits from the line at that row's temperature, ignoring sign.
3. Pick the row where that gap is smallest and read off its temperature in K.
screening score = 149.0 K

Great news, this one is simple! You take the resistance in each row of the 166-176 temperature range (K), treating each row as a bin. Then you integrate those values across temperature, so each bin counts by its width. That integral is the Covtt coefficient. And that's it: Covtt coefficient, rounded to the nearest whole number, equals 392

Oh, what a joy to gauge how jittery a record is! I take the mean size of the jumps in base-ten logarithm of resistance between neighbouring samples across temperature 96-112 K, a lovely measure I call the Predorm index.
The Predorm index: 0.017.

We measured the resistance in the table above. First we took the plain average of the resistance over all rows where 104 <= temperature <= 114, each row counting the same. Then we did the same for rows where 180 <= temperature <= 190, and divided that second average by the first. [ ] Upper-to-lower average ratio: 1.20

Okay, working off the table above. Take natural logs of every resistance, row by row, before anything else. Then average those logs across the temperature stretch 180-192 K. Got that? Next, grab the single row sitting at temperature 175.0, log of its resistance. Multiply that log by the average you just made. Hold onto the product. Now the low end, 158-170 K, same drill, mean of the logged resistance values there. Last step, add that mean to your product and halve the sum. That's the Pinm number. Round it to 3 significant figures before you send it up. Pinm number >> 8.60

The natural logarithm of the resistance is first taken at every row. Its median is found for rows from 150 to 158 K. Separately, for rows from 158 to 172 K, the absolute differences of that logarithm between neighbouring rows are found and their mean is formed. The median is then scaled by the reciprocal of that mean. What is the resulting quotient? 92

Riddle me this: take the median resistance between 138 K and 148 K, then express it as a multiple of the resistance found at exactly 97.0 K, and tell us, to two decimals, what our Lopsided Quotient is 1.11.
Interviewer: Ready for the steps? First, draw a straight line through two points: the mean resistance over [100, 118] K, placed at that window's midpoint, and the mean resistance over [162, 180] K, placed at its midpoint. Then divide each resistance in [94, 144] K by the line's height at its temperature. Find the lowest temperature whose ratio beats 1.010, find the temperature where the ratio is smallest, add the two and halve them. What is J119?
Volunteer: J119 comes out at 100 K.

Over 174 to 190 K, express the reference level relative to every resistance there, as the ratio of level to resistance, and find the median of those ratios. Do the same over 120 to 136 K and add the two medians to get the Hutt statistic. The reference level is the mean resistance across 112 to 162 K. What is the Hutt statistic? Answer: 1.91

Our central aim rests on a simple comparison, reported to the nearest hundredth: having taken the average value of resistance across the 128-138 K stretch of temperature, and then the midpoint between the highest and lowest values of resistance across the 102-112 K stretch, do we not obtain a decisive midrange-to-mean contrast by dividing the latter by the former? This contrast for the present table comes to 0.92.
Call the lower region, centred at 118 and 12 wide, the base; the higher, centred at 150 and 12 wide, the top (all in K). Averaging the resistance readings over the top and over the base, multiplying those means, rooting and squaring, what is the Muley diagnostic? 1218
